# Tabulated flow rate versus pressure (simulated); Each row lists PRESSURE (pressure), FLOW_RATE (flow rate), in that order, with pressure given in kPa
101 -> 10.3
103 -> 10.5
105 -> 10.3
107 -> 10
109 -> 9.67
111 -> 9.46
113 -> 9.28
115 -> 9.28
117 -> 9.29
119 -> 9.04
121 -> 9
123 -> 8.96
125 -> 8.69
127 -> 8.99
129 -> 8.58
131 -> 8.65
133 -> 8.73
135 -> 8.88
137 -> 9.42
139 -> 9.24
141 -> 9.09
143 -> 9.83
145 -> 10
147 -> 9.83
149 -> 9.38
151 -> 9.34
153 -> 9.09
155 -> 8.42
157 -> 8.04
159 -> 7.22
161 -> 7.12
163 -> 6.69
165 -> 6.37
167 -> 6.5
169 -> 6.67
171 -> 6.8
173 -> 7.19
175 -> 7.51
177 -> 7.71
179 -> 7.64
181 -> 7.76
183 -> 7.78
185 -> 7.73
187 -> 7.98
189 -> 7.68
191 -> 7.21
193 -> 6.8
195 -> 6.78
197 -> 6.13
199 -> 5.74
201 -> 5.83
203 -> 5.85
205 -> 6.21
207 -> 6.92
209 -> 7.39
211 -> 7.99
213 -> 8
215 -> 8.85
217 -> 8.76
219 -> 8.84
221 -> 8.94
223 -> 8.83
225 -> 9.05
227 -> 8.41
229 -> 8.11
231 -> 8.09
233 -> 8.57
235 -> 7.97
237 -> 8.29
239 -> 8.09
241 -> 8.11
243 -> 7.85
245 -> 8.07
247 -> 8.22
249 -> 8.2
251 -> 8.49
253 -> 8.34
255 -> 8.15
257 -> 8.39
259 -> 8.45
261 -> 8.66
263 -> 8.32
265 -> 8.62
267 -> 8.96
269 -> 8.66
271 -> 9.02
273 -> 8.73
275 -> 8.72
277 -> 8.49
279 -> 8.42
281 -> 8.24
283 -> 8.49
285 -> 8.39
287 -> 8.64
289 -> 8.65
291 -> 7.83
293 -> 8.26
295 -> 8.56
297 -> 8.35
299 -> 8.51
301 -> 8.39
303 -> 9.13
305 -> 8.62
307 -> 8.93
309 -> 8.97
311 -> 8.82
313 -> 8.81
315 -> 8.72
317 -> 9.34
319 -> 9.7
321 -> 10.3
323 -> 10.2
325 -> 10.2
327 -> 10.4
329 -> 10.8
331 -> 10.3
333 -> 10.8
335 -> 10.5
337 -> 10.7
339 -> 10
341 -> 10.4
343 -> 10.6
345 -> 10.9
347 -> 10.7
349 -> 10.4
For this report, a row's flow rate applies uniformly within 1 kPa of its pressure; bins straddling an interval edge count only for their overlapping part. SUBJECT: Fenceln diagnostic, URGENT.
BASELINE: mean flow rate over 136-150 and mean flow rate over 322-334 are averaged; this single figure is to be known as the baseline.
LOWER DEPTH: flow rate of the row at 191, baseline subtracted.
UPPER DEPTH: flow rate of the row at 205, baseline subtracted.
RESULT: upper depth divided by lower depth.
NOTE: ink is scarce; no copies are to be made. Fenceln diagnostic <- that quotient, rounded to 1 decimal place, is 1.4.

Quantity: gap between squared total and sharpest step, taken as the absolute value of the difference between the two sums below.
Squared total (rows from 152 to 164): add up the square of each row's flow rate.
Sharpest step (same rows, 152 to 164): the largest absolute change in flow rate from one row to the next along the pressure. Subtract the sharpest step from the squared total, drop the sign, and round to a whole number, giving 365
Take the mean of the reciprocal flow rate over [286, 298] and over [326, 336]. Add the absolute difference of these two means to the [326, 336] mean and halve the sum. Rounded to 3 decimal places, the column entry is 0.060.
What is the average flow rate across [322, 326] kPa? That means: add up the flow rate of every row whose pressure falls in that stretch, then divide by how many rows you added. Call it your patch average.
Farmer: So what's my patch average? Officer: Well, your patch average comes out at 10.2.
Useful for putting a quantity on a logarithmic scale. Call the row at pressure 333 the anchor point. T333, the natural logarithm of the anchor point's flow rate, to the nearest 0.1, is 2.4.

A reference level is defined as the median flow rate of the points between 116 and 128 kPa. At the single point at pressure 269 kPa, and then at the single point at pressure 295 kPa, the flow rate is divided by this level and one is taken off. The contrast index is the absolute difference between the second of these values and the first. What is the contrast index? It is 0.011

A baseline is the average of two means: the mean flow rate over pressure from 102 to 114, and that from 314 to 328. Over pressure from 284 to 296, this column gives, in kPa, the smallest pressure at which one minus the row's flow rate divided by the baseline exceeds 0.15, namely 291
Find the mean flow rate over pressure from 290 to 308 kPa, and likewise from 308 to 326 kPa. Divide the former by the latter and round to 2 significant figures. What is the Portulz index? 0.90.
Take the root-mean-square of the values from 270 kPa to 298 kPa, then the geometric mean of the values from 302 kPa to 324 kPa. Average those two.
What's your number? 8.85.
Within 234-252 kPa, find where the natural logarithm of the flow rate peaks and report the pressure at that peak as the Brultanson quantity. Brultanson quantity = 251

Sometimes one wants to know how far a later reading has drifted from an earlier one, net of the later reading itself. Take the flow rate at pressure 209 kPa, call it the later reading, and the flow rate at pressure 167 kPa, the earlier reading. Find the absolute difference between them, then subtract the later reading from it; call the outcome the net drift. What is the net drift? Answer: -6.50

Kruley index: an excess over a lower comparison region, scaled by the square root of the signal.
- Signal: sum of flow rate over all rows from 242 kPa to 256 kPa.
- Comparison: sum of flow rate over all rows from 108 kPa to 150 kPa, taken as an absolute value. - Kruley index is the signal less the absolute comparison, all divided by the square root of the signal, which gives -18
